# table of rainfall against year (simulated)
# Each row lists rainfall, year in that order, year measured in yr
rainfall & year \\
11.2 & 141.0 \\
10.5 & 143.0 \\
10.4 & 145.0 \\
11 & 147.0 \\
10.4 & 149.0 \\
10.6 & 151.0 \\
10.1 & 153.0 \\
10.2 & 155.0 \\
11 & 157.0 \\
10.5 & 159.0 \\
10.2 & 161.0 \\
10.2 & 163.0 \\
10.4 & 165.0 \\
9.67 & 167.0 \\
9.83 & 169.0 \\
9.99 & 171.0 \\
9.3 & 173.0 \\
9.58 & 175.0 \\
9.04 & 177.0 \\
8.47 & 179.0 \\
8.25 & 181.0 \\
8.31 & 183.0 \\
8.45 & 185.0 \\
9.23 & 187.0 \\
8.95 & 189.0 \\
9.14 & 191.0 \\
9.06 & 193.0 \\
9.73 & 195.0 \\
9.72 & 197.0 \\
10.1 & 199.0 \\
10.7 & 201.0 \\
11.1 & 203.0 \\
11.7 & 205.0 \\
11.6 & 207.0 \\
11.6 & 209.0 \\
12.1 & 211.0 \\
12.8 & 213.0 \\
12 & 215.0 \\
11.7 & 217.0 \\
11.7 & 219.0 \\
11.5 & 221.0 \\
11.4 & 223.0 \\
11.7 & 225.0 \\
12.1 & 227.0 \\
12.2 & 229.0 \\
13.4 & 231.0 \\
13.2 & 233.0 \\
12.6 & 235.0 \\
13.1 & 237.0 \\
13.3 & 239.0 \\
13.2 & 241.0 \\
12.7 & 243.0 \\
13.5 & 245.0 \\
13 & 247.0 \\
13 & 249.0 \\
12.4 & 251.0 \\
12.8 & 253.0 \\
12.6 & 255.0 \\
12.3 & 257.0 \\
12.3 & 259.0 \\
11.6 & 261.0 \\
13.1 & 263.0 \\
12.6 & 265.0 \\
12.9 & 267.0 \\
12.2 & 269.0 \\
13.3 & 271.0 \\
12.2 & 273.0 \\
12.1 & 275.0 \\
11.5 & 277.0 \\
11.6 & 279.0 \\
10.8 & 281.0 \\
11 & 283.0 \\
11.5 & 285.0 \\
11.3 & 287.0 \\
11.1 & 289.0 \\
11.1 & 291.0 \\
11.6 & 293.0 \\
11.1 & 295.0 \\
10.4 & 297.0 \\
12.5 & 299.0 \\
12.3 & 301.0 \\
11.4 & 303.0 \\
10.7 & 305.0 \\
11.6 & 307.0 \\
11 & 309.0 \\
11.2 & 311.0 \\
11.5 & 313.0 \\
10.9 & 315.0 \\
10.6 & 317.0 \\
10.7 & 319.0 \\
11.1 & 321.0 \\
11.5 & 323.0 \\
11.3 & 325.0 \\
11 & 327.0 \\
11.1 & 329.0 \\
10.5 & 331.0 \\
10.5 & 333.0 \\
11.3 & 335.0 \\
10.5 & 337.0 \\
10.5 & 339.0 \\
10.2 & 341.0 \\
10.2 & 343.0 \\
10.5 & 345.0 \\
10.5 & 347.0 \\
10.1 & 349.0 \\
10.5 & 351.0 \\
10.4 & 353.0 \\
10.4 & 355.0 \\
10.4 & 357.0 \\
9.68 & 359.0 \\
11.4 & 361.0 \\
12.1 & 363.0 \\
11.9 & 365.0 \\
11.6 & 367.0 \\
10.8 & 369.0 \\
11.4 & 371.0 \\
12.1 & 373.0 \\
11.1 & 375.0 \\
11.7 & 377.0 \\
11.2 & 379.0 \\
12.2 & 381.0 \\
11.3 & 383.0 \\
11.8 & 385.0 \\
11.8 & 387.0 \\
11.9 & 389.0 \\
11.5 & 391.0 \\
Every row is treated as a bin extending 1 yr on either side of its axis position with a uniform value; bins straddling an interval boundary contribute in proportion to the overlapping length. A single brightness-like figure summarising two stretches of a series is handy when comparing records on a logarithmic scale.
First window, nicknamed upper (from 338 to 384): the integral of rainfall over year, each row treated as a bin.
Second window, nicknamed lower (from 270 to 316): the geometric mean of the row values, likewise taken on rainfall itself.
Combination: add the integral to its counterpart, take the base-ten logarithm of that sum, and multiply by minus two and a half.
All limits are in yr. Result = -6.78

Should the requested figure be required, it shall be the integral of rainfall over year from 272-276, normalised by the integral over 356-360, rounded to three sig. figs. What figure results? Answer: 1.21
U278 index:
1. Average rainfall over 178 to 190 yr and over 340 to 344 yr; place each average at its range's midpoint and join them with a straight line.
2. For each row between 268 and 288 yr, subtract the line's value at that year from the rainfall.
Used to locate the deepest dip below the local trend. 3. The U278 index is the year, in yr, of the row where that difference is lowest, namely 281.0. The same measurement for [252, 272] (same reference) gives 261.0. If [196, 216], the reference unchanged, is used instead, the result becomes 197.0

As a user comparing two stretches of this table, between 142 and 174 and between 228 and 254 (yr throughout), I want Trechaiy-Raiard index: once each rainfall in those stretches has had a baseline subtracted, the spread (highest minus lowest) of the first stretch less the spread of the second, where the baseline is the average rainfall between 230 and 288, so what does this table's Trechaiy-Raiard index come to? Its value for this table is 0.4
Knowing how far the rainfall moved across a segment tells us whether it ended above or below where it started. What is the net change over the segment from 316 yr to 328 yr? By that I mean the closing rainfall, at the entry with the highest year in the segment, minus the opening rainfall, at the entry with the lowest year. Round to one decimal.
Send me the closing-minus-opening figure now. 0.4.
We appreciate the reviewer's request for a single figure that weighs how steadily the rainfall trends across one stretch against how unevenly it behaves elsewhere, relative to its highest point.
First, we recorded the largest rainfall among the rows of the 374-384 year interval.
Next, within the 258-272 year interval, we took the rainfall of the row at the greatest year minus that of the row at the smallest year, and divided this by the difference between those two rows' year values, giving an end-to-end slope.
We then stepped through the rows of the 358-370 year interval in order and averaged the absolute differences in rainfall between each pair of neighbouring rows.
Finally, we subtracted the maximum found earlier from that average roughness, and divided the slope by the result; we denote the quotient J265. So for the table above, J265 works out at -0.0073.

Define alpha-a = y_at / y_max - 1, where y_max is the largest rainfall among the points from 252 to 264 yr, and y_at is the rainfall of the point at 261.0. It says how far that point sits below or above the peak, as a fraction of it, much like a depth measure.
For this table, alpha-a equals -0.11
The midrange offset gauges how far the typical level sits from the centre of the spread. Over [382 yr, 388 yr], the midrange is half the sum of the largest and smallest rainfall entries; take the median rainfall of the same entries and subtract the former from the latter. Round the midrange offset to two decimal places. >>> 0.25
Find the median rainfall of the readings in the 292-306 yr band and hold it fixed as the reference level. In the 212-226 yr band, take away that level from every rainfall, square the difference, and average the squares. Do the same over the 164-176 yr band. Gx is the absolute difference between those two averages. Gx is 2.3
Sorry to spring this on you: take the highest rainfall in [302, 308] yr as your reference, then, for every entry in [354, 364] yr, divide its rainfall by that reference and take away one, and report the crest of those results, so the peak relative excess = 0.043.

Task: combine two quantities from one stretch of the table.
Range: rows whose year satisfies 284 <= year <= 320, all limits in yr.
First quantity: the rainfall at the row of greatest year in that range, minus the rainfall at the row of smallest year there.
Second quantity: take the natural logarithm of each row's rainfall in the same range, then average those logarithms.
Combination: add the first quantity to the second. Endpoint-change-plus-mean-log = 1.6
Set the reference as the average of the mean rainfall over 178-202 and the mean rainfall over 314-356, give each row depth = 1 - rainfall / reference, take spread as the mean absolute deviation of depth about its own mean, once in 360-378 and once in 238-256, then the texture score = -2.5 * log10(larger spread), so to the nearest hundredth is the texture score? 3.64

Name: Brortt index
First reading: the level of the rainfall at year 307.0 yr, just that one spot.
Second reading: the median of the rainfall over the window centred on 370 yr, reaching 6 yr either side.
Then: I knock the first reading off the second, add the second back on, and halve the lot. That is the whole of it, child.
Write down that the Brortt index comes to 5.7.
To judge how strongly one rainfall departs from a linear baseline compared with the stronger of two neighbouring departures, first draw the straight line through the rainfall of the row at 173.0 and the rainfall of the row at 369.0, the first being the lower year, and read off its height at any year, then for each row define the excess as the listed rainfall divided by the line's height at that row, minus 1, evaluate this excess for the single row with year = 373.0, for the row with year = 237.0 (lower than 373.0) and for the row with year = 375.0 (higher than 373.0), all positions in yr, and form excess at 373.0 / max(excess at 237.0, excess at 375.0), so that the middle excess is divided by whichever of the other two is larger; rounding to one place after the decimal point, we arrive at 0.3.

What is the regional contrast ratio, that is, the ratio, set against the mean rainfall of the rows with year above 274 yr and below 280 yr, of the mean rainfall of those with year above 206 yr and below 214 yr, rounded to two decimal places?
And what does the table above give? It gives 1.02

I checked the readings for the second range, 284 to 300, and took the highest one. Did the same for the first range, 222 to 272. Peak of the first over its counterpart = 1.08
